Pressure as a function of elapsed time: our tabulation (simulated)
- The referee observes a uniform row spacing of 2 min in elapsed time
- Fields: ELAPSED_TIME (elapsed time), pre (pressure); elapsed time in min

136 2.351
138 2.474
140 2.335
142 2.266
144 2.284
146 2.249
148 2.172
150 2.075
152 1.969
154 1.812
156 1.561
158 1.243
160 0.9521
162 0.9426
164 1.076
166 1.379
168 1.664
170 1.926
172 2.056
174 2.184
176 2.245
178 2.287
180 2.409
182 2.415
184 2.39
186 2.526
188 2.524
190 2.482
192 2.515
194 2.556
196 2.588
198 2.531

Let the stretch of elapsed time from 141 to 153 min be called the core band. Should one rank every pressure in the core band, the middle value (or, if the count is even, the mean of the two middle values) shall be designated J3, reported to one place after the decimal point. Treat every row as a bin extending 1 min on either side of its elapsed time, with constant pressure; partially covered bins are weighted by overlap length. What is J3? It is 2.2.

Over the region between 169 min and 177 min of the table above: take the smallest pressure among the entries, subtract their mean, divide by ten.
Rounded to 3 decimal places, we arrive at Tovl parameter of -0.018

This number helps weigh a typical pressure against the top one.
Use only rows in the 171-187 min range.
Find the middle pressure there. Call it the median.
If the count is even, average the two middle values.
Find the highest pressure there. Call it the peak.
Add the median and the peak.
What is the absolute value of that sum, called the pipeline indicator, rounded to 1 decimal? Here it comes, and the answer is 4.9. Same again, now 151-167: 3.3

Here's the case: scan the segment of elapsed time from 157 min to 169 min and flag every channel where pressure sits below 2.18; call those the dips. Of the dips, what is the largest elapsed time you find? 168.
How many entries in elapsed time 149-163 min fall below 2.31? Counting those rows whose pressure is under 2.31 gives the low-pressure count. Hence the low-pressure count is 7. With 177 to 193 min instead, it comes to 1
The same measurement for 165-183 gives 7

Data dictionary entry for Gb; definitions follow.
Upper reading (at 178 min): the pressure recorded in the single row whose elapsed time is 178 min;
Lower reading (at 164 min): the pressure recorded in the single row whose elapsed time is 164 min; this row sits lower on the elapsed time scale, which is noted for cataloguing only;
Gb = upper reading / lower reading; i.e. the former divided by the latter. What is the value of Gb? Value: 2.13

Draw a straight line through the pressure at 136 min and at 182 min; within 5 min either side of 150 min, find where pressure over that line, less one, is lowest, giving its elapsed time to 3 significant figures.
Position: 154 min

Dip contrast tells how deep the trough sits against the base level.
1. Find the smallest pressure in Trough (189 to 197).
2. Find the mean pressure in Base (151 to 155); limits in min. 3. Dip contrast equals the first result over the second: 1.31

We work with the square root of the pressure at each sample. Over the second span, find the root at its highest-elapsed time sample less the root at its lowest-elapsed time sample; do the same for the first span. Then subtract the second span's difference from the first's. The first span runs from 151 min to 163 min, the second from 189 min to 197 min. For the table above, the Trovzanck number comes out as -0.47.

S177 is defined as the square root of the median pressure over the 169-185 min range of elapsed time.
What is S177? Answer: 1.51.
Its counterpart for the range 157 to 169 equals 1.08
